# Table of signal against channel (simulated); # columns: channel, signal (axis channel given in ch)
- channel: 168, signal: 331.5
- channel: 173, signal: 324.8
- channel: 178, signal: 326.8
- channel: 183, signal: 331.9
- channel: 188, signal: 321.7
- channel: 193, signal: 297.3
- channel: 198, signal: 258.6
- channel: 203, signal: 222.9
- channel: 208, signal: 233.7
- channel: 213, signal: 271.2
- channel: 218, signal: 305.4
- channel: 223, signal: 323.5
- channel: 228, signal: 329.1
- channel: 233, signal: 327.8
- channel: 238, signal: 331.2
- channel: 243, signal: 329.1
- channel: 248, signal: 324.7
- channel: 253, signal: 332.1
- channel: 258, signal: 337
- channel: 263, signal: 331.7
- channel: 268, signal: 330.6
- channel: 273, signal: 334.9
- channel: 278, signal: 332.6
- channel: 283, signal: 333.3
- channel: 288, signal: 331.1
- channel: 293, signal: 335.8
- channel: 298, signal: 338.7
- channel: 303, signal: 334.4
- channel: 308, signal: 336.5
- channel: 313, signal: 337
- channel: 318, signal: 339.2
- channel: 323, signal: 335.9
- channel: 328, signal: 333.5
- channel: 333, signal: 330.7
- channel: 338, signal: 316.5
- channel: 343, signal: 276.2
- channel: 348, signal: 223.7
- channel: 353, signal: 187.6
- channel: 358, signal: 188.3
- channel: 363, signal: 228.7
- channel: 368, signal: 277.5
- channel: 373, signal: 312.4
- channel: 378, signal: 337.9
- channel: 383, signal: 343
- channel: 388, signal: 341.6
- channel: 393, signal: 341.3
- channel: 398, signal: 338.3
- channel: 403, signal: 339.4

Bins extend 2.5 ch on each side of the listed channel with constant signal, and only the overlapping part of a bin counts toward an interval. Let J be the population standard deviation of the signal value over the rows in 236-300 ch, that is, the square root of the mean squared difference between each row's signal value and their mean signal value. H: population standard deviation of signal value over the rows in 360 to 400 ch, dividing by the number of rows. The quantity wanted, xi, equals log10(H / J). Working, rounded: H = 38.9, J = 3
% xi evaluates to 1.0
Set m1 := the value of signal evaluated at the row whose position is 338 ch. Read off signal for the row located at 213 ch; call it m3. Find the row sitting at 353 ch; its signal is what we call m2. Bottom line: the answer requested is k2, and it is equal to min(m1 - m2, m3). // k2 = 129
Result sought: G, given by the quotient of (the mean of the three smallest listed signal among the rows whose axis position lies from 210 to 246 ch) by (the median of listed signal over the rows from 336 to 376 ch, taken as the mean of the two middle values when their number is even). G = 1.2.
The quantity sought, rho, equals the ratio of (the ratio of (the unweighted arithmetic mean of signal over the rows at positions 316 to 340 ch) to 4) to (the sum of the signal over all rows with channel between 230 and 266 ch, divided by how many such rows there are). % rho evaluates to 0.250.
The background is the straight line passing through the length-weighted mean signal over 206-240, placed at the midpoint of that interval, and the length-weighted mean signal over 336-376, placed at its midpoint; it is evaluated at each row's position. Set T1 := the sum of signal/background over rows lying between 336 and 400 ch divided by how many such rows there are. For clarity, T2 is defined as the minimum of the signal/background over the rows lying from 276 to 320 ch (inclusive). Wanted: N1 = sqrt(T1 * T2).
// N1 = 1.17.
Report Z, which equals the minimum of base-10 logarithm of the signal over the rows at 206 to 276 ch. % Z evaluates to 2.37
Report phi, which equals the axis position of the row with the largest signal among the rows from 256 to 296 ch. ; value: 258 ch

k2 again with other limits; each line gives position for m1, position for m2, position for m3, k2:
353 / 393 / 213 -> -154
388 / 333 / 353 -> 11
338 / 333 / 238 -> -14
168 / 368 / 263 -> 54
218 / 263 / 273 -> -26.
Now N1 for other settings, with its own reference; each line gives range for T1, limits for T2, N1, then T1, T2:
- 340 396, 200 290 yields 0.90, 1.131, 0.72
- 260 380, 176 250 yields 0.91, 1.153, 0.72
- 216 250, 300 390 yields 0.90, 1.082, 0.74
